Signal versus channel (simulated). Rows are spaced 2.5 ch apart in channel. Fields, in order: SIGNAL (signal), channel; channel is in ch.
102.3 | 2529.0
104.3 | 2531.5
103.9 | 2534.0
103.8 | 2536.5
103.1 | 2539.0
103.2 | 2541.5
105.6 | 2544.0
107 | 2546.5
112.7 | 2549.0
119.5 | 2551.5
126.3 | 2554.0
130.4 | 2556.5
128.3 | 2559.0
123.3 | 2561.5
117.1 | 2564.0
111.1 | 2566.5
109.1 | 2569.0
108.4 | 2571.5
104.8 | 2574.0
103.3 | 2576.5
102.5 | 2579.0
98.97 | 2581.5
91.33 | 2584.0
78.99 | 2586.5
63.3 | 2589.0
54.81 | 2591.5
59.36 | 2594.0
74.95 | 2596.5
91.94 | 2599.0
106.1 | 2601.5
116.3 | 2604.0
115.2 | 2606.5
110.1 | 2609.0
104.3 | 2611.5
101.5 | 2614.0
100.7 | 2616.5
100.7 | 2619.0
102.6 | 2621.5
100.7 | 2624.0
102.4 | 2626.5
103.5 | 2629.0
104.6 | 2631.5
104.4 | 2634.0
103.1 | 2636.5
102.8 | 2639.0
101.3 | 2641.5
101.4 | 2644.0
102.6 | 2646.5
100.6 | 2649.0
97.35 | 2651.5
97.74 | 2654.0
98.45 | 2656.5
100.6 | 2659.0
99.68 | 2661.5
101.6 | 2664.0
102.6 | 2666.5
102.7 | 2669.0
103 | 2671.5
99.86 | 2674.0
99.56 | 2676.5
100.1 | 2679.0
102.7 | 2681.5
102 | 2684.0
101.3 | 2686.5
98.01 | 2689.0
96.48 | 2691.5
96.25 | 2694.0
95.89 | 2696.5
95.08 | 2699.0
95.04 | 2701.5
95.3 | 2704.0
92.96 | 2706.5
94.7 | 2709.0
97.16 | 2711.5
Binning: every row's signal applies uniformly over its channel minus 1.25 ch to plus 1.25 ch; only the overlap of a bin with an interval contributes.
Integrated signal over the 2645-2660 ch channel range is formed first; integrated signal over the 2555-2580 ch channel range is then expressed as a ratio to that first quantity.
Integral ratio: 1.91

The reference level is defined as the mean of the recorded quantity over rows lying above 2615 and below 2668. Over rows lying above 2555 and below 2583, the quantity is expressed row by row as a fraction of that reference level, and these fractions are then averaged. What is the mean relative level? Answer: 1.11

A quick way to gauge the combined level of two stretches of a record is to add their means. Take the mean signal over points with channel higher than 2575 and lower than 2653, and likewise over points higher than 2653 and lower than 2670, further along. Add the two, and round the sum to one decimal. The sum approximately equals 197.3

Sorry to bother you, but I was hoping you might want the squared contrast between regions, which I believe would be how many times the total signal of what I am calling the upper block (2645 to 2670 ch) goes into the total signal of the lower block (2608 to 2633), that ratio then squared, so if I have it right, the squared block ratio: 1.05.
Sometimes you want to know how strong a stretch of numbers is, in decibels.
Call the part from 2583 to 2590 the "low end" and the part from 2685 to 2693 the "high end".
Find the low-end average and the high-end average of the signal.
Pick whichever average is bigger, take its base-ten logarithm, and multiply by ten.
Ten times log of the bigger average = 19.9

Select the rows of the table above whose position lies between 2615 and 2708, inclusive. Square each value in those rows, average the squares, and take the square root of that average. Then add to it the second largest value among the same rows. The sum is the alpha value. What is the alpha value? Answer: 205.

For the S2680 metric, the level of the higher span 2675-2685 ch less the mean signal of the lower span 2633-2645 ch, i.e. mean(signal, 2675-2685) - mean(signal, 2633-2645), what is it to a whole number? -2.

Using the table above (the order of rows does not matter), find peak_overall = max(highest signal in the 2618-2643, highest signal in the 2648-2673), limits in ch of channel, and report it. 105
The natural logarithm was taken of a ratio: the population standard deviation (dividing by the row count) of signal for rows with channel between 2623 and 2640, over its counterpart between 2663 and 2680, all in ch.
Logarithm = -0.1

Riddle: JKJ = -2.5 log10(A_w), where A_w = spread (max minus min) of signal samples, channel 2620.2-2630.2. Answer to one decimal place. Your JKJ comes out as -1.1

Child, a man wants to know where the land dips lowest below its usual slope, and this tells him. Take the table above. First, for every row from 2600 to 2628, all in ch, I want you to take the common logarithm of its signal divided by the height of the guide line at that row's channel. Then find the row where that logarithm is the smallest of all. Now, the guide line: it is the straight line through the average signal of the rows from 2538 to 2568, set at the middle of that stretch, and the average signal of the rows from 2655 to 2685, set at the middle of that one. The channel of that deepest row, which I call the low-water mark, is 2616.5 ch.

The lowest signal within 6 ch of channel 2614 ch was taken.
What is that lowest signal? 100.7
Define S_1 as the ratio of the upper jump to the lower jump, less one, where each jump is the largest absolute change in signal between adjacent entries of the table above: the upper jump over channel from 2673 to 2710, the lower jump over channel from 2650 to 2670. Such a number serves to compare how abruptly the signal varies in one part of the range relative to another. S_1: 0.5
